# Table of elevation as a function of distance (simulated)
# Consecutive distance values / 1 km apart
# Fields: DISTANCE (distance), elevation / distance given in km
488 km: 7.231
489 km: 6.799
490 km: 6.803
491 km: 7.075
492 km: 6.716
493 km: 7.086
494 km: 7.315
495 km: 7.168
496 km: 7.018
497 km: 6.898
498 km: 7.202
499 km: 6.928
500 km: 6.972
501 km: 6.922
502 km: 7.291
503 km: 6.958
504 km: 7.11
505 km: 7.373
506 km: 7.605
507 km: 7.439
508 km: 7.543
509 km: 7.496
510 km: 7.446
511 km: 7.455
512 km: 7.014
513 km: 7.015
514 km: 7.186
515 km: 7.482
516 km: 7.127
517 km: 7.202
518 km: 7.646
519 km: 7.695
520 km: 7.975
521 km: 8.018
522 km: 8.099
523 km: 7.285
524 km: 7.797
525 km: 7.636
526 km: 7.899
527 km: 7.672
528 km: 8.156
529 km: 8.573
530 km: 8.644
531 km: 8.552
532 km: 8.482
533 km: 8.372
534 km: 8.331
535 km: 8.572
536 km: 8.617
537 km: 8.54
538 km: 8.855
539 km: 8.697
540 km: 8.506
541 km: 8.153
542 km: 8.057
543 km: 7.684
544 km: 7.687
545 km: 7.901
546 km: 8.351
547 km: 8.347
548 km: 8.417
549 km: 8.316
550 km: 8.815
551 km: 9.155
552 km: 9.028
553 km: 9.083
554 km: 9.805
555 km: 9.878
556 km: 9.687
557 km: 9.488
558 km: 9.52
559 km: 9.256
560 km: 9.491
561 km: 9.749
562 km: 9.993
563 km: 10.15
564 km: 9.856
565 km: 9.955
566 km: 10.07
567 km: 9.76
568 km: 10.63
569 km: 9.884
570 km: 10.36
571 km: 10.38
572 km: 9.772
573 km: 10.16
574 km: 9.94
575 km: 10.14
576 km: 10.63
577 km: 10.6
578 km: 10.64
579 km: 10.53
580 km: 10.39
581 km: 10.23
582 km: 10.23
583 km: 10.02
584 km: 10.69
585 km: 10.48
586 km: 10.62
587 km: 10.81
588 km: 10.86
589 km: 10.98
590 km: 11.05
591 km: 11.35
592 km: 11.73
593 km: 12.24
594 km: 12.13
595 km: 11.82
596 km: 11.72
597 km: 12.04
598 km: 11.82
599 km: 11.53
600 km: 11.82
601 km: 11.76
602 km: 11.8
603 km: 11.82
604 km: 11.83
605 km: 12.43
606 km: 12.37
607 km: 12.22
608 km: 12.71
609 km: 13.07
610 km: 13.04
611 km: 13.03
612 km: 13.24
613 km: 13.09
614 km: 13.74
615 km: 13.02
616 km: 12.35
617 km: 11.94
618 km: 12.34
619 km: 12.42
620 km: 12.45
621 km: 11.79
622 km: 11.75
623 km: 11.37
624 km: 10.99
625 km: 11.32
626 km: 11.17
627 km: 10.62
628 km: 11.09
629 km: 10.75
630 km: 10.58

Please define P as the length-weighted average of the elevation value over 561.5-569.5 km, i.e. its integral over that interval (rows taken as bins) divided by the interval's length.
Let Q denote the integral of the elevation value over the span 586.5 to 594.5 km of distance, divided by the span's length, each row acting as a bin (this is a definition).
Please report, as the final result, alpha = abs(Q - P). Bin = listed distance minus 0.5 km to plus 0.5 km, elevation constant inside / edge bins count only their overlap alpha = 1.4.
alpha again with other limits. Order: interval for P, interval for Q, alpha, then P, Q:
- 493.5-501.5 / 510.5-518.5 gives 0.2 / 7.1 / 7.3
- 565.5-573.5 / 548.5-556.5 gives 0.9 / 10.1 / 9.2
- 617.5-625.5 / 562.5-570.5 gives 1.7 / 11.8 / 10.1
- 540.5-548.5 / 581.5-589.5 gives 2.5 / 8.1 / 10.6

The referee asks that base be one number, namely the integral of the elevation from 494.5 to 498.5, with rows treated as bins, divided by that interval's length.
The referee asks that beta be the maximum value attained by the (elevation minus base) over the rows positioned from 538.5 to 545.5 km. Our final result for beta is 1.6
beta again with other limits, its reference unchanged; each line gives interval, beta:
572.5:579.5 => 3.6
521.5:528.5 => 1.1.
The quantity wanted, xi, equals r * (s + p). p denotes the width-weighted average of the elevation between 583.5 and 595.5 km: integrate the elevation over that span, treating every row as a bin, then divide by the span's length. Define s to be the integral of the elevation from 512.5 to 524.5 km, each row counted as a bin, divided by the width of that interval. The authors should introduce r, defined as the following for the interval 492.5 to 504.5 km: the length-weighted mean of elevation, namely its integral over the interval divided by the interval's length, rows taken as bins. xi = 133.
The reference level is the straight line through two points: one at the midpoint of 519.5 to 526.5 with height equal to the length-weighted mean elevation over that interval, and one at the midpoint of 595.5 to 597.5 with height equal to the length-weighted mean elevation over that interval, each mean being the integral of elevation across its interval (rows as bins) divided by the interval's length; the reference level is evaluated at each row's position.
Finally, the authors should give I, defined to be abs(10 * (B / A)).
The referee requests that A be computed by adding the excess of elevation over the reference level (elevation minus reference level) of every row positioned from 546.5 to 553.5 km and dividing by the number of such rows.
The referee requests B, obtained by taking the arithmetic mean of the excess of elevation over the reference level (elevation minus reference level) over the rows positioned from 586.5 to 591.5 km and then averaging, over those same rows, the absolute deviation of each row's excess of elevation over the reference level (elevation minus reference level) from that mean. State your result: 2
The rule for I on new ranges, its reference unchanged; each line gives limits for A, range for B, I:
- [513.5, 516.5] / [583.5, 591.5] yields 10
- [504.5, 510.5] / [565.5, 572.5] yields 5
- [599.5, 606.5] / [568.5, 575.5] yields 8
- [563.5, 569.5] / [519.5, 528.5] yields 13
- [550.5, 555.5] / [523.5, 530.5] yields 30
